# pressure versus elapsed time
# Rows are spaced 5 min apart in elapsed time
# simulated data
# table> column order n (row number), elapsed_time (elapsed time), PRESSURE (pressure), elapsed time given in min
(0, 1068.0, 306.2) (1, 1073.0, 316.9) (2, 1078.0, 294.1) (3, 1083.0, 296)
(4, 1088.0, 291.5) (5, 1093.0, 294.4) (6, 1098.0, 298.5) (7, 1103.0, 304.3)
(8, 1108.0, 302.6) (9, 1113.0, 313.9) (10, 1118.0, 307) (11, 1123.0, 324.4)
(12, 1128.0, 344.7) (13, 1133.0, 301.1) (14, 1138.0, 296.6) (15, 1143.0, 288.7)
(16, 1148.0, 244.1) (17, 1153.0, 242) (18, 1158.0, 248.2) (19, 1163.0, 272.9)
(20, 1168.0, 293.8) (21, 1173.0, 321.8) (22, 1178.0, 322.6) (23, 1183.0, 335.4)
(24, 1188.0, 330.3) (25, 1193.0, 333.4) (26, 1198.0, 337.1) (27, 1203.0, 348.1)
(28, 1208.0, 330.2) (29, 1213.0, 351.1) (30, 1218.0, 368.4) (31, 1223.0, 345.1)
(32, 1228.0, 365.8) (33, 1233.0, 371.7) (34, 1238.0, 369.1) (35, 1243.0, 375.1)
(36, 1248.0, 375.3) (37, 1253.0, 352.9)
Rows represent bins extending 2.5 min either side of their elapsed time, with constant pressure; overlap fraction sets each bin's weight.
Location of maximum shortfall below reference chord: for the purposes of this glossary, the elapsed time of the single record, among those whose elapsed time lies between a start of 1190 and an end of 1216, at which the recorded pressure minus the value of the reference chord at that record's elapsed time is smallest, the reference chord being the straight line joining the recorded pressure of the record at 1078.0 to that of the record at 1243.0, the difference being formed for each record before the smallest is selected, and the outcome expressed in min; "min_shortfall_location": 1208.0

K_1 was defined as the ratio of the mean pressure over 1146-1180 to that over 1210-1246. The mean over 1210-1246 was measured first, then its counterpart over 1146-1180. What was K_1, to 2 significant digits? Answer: 0.76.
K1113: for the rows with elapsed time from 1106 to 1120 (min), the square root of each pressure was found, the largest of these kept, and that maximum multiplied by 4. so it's 70.9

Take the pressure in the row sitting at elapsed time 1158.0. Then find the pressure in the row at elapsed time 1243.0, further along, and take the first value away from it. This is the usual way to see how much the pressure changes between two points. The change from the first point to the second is 127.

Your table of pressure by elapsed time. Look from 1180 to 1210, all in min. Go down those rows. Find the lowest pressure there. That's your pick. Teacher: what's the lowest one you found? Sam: 330.2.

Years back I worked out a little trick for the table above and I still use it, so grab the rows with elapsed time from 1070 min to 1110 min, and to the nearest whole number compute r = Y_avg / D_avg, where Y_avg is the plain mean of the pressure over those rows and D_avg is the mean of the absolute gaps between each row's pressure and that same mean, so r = 49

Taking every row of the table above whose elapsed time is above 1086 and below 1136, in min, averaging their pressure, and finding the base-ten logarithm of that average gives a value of 2.49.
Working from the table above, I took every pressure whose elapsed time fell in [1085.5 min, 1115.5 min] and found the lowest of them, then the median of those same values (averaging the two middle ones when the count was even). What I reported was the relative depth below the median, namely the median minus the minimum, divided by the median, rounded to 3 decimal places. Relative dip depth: 0.030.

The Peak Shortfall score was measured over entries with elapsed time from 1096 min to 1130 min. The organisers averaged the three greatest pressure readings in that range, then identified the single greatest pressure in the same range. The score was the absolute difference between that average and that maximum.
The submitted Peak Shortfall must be 17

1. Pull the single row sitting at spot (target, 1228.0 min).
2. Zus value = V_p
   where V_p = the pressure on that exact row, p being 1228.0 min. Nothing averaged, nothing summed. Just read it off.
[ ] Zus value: 365.8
